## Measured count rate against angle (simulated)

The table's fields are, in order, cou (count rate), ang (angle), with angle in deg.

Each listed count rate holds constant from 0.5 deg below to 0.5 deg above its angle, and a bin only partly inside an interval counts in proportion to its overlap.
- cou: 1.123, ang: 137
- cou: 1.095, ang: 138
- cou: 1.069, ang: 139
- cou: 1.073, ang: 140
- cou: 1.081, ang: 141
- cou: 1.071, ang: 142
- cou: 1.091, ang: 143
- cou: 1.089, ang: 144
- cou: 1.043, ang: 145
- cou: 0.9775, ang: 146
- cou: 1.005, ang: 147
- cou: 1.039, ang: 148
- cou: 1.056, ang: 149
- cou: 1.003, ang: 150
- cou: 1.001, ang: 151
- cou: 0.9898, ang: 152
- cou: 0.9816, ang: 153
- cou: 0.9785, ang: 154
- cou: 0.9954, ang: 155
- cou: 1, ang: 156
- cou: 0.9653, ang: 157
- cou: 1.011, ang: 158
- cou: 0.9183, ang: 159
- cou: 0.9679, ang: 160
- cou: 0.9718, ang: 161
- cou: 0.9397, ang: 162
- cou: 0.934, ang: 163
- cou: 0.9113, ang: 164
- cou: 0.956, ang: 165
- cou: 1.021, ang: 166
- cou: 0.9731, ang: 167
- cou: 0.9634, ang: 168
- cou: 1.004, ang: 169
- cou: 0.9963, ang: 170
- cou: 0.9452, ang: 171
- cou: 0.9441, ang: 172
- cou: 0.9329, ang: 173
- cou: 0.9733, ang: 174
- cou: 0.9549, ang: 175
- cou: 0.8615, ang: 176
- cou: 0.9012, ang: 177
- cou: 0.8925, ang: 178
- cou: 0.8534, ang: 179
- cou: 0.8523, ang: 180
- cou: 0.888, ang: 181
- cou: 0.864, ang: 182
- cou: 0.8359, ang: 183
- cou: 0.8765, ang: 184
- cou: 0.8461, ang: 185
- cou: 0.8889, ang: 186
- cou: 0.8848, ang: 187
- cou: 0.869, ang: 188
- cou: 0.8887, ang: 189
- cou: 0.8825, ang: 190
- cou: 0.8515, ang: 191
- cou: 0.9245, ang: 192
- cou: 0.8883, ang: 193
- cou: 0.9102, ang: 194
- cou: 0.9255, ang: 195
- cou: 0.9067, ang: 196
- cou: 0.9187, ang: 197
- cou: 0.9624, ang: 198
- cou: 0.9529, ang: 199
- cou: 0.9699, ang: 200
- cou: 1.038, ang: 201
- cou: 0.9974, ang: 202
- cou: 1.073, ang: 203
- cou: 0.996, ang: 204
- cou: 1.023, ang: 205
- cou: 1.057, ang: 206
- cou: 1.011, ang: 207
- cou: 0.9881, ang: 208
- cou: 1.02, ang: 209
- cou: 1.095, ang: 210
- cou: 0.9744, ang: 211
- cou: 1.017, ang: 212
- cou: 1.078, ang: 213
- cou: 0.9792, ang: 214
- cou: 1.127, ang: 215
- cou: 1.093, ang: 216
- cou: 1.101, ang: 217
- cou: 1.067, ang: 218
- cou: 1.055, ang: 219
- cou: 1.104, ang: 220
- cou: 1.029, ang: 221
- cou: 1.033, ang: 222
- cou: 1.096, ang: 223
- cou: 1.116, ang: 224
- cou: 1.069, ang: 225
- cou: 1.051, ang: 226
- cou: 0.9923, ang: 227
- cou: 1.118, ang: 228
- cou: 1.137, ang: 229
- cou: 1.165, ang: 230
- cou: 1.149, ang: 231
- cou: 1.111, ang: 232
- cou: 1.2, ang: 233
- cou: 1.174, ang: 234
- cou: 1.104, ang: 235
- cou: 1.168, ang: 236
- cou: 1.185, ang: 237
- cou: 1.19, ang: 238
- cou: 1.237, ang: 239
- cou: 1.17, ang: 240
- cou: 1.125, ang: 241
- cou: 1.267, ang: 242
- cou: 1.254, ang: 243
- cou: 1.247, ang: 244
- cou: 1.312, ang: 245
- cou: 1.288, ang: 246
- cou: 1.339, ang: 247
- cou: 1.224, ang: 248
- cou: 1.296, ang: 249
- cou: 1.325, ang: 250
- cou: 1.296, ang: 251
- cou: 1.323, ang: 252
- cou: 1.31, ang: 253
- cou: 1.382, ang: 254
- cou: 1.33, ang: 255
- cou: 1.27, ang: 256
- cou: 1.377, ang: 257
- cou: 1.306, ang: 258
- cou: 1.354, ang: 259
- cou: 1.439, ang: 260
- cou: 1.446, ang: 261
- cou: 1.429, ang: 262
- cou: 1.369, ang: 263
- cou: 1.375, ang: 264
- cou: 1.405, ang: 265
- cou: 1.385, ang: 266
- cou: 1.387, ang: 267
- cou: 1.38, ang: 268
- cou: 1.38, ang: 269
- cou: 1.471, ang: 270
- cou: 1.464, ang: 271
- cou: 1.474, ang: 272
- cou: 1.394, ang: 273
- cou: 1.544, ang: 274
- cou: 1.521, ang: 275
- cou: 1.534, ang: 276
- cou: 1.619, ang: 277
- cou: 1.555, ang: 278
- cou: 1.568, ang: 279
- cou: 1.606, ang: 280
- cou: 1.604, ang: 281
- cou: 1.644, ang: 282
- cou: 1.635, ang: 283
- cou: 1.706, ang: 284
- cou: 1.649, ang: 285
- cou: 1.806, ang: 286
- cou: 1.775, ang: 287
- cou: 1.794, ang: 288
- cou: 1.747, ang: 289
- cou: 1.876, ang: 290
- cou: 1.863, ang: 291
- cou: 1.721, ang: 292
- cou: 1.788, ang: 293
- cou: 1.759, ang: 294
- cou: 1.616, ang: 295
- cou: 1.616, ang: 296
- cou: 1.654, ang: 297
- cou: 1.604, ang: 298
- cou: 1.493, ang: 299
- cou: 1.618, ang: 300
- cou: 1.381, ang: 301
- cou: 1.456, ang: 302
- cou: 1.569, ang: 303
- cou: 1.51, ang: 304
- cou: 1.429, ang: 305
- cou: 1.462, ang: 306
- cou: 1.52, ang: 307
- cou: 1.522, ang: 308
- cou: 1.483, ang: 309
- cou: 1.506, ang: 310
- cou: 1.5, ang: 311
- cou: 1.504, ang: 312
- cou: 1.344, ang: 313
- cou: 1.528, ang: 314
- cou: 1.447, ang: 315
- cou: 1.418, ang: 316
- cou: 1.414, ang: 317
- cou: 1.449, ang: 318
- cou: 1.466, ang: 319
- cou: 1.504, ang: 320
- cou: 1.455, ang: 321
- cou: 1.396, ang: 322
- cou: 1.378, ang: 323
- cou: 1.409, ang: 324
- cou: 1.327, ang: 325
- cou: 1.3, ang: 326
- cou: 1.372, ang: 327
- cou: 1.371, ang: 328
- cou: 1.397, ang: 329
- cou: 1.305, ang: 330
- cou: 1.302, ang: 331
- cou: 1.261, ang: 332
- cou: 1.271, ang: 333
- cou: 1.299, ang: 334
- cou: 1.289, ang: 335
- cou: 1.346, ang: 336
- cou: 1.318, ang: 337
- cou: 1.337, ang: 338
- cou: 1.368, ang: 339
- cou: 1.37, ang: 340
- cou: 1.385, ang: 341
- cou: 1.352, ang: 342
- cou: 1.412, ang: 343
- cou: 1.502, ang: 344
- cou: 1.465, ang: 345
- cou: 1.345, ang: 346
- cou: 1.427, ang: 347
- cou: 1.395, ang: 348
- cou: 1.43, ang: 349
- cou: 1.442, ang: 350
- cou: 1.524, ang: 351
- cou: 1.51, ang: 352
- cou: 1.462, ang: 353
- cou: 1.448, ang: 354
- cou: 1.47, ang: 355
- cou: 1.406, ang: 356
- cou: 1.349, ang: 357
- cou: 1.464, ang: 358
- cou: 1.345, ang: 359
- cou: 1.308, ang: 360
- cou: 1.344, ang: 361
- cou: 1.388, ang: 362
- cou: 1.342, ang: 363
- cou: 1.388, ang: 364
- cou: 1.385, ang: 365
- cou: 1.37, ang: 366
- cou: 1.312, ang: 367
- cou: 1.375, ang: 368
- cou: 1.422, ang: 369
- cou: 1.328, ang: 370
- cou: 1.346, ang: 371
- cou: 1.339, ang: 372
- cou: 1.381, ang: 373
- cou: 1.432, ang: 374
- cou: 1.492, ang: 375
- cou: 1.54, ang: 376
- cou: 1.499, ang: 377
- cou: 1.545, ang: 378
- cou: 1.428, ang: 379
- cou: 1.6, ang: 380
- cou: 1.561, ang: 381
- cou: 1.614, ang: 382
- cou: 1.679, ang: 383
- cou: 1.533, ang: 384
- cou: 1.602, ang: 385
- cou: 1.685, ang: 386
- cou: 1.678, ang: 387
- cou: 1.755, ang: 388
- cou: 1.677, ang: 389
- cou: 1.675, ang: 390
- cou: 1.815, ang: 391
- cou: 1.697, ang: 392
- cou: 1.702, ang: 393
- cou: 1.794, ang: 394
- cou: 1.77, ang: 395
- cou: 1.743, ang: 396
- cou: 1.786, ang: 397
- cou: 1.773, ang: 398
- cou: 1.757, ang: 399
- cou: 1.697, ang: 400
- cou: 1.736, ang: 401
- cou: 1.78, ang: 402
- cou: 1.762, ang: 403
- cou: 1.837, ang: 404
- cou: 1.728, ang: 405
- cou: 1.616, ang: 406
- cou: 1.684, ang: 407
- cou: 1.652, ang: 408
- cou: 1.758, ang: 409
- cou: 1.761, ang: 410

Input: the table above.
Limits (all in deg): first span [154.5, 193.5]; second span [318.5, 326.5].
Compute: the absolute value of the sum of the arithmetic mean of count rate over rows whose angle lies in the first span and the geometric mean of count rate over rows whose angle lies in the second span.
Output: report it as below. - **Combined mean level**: 2.3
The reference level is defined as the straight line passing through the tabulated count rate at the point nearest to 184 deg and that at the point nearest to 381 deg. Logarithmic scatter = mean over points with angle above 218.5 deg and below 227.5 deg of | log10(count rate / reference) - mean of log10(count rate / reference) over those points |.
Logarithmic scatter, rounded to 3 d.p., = 0.014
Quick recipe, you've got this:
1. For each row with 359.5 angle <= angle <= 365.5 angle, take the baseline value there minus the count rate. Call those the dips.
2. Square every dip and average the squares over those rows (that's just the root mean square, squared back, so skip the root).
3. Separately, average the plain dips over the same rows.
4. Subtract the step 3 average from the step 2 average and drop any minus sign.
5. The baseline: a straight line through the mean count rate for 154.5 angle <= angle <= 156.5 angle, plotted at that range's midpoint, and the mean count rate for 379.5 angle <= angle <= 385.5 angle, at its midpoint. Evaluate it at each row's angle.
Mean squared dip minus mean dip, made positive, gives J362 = 0.15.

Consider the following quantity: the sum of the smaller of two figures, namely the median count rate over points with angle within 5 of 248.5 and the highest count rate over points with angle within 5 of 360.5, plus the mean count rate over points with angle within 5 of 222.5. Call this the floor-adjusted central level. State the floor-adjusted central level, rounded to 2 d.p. 2.36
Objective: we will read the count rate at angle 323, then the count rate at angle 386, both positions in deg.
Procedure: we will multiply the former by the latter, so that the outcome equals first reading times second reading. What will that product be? 2.32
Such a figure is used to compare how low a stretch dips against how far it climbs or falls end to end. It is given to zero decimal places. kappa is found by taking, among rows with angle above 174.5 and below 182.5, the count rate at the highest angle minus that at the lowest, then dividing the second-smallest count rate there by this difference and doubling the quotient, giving -19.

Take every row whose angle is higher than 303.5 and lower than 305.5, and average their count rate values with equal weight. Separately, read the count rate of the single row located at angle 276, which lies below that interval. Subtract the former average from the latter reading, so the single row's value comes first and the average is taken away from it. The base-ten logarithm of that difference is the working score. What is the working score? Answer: -1.2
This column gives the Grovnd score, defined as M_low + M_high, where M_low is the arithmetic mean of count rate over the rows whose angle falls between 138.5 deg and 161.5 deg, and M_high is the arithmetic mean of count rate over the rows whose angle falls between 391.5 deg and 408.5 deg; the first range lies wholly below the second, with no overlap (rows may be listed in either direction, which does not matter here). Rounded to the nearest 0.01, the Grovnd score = 2.75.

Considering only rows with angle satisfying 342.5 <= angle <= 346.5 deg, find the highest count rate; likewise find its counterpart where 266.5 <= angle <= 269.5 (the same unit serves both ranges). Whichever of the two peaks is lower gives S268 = 1.39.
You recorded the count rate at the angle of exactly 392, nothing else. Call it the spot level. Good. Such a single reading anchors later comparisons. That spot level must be 1.697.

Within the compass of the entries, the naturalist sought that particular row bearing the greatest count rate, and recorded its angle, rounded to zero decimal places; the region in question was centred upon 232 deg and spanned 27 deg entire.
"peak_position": 245 deg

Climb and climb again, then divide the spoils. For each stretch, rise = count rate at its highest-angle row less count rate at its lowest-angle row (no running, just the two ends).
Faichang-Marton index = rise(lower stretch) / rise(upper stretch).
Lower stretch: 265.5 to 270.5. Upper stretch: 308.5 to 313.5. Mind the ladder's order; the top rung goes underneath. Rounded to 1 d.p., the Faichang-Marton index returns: -0.6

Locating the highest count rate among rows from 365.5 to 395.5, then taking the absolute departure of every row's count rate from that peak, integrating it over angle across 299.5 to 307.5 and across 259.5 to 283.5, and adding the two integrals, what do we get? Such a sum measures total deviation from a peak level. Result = 10.5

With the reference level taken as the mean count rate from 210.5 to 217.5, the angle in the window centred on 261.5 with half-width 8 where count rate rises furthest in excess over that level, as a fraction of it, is 261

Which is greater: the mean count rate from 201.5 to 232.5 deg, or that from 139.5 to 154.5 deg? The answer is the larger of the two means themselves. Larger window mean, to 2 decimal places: 1.06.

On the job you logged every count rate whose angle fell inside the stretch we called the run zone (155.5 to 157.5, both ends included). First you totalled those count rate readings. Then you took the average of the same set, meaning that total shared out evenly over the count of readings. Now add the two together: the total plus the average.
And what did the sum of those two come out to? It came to 2.9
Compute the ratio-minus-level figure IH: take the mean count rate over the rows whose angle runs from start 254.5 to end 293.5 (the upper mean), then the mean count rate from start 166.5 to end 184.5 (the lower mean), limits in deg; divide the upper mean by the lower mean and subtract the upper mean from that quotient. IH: 0.1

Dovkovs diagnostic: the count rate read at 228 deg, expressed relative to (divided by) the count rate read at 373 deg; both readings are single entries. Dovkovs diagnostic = 0.810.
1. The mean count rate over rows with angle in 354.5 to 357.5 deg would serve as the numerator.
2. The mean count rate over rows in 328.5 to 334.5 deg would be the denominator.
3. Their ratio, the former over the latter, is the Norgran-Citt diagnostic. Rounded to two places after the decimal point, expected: 1.08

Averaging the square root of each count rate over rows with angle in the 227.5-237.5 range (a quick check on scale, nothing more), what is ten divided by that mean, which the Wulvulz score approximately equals 9.3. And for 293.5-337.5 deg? 8.3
